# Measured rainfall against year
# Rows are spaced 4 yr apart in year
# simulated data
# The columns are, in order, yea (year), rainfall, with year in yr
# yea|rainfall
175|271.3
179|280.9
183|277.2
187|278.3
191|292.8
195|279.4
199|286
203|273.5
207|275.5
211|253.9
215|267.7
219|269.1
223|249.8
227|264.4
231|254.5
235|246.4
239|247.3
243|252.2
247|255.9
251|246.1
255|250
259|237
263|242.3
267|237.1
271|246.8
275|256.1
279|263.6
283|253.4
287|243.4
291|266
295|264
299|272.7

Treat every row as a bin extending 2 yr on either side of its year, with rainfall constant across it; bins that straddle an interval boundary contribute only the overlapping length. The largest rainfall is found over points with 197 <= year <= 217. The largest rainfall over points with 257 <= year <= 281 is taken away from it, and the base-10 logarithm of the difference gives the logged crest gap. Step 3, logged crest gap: 1.35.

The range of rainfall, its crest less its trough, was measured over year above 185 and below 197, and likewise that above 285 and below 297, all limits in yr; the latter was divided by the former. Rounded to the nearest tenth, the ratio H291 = 1.6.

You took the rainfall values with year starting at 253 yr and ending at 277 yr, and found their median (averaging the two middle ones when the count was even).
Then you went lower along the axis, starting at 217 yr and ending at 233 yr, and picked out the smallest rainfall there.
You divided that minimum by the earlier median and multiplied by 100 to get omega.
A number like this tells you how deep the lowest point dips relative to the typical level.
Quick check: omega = 102.1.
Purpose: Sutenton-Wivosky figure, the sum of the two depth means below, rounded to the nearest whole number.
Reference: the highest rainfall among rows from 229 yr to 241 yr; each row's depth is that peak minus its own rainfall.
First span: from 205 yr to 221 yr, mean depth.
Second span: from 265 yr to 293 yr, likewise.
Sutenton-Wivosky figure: -10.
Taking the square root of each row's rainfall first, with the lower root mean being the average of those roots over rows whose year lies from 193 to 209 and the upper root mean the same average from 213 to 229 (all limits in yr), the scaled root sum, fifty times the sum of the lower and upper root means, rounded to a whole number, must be 1645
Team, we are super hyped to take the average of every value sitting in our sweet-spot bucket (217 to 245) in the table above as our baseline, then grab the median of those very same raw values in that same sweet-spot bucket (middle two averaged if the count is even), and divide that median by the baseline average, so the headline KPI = 0.990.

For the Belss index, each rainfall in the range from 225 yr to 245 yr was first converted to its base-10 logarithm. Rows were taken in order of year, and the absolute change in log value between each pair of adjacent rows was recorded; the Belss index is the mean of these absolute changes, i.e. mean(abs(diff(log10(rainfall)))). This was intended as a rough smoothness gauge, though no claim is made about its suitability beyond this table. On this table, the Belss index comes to 0.0102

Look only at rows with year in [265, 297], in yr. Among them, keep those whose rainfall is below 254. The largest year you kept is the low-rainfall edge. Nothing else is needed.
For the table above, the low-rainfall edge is 287 yr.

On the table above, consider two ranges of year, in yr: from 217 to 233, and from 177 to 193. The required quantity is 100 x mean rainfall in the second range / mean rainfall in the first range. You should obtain 109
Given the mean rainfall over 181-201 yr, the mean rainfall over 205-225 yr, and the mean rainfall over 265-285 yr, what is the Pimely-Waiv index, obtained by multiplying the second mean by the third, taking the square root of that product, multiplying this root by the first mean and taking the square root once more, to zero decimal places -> 270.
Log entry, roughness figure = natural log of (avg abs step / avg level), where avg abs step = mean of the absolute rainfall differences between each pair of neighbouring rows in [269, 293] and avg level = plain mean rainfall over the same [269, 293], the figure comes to -3.06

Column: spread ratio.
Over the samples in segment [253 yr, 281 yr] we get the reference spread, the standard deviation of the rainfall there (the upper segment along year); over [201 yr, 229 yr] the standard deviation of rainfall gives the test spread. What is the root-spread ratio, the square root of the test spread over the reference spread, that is 0.99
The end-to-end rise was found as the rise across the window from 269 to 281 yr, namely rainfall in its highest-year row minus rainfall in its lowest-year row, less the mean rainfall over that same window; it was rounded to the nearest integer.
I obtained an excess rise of -239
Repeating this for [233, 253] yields -250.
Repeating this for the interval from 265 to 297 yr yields -227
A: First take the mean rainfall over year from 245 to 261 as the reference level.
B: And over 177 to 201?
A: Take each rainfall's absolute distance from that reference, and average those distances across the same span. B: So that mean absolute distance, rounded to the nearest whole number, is 35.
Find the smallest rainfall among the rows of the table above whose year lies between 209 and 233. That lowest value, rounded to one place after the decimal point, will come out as 249.8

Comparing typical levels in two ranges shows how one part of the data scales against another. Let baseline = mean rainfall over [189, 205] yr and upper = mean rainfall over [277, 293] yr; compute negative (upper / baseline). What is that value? -0.91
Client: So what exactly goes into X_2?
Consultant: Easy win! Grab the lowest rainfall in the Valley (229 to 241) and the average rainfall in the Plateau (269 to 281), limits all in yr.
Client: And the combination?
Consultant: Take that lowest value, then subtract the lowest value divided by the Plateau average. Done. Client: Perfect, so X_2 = 245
